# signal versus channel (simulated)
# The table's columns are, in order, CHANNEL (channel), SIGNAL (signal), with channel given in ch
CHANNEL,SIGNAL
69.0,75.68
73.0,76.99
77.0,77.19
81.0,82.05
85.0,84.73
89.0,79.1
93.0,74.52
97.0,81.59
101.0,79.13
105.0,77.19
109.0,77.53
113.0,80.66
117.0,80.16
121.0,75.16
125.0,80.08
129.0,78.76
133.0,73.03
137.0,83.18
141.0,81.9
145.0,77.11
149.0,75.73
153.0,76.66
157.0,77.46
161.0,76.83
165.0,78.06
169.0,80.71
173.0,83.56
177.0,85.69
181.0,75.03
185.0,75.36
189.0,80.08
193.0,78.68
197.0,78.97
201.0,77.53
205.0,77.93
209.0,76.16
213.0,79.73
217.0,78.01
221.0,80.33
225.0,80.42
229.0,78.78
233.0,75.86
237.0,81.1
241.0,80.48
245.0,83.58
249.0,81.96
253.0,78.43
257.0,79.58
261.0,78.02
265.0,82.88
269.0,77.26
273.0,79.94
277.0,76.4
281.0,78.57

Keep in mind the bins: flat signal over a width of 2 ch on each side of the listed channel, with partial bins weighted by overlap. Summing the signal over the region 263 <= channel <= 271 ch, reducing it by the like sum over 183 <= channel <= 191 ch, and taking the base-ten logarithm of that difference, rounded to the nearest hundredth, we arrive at 0.67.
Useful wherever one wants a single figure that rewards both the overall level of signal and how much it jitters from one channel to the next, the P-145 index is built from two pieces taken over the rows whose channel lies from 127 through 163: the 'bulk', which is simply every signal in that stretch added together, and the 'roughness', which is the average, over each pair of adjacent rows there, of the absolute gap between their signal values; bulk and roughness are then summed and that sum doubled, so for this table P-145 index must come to 1408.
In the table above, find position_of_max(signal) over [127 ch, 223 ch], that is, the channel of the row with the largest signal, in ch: 177.0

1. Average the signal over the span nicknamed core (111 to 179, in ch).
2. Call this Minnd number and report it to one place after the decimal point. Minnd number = 79.1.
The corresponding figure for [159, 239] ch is 78.9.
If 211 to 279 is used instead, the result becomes 79.6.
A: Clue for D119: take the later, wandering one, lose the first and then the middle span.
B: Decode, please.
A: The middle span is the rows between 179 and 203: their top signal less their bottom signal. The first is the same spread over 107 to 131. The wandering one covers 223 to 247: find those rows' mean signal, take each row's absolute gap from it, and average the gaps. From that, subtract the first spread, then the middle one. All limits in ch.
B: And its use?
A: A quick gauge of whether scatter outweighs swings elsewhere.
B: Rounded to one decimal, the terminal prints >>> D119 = -8.7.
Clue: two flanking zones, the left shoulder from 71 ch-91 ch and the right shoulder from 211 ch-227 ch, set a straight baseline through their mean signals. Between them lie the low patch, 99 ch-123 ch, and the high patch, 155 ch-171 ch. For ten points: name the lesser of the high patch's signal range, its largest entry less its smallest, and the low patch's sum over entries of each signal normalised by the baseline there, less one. -0.12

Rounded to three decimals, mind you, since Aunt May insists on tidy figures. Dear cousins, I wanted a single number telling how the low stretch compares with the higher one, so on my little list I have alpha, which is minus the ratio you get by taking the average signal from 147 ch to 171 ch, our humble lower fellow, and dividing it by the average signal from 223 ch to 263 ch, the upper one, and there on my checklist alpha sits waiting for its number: -0.972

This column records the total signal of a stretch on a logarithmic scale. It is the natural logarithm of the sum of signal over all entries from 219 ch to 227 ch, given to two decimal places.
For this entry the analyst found 5.08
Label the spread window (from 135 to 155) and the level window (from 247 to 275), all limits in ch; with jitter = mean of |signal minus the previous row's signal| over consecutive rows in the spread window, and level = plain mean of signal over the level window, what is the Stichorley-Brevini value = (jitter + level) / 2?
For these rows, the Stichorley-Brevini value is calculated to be 40.9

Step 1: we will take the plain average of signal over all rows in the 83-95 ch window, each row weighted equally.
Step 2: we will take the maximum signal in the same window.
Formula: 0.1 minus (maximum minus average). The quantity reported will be -5.2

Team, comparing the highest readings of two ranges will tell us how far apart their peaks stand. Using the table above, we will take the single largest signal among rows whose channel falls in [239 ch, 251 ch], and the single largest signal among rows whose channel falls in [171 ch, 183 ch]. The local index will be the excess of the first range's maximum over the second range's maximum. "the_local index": -2.1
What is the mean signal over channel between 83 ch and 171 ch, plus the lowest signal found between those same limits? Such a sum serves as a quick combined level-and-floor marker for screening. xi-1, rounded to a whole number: 152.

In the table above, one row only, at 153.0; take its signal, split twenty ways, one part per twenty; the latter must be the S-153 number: 3.83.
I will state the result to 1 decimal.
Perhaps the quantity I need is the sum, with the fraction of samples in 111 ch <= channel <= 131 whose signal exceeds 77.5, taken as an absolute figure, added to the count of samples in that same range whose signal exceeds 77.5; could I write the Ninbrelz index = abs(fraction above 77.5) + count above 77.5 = 4.8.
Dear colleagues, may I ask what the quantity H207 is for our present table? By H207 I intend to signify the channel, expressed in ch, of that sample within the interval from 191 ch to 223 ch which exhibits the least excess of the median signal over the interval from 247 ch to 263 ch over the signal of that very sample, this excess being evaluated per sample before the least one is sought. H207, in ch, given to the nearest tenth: 221.0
